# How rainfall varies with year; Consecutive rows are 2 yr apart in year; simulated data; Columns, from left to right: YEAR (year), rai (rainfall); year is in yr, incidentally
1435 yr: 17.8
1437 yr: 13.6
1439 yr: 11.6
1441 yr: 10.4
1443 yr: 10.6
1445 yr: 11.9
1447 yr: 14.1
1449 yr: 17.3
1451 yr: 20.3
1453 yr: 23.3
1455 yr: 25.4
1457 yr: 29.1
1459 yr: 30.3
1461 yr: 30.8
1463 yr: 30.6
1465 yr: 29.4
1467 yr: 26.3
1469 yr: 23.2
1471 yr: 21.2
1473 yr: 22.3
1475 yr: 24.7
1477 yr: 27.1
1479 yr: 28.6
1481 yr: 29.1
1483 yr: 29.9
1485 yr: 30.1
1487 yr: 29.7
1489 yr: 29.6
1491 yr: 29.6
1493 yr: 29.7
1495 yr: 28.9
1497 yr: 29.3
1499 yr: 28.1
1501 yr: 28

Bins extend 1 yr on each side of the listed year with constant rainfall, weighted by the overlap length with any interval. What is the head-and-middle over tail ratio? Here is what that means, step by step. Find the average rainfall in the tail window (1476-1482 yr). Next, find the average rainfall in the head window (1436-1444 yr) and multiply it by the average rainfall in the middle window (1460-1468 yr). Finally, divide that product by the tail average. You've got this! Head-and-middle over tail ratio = 12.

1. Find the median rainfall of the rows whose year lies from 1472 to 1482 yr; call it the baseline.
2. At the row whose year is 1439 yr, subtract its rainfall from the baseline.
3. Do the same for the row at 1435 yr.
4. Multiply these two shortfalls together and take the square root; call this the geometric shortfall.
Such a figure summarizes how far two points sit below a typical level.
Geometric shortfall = 12.0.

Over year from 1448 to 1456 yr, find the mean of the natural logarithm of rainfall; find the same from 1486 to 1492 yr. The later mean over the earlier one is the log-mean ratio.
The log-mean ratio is 1.11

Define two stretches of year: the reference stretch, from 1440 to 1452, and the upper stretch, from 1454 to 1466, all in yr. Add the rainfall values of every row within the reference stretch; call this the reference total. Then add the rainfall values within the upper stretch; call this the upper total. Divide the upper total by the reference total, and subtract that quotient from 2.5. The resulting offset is 0.4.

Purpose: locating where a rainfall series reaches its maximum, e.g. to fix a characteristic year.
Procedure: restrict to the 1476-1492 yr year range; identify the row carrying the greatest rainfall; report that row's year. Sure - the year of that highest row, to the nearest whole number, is 1485 yr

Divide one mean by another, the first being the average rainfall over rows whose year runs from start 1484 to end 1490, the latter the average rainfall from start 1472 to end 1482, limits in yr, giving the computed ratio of 1.13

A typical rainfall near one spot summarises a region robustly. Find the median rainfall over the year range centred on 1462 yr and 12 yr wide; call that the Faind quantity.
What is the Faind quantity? 30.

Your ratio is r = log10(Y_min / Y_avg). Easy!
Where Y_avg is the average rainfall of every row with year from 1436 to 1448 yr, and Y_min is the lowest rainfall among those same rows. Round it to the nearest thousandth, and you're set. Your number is -0.063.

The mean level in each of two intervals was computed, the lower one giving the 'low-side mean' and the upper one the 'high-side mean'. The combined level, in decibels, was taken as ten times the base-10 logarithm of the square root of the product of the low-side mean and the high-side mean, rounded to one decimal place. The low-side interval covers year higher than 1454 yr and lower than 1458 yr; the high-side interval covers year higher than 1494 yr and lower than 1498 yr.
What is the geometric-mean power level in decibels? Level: 14.5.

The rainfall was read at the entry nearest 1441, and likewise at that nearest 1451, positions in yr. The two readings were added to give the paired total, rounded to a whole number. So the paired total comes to 31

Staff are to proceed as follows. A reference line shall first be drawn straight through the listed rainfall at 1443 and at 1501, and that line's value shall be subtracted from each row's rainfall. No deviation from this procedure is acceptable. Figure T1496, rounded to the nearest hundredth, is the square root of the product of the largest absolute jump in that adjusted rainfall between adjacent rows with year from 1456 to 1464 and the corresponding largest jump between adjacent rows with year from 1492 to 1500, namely 1.20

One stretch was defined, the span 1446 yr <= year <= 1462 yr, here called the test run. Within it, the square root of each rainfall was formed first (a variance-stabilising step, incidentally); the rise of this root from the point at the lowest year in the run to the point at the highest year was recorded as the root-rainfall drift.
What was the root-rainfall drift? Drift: 1.79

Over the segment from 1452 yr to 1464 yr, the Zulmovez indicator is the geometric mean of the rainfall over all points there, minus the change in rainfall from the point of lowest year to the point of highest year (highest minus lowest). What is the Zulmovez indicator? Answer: 21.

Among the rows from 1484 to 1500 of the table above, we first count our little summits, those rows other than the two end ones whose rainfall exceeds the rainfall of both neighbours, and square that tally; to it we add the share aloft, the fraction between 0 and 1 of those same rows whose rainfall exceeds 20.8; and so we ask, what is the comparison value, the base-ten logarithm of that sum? 0.7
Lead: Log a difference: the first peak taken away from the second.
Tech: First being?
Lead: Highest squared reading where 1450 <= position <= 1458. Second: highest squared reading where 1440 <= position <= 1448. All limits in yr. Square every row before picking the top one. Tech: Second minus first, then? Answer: -648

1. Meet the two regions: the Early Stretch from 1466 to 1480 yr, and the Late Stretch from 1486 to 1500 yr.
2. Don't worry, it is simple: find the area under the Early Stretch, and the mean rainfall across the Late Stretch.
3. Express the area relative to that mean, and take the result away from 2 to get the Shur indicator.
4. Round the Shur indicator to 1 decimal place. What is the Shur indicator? -9.8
